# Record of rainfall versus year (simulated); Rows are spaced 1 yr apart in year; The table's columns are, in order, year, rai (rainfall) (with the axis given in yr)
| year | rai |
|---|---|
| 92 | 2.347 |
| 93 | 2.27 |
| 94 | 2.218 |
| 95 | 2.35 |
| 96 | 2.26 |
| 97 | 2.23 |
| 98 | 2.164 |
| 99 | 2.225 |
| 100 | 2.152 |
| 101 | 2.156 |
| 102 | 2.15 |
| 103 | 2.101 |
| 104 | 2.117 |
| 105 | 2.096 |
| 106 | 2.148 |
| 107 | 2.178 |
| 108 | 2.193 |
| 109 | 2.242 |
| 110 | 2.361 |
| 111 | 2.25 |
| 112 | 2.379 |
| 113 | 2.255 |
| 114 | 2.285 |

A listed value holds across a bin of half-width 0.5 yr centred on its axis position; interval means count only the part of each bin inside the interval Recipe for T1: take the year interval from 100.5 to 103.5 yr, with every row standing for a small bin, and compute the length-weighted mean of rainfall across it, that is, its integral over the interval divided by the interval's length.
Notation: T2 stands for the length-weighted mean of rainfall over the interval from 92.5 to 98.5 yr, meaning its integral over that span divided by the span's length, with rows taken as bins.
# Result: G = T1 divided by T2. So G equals 0.95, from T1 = 2.14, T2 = 2.25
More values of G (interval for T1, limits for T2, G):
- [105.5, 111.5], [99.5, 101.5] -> 1.03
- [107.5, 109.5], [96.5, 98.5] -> 1.01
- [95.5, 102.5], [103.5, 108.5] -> 1.02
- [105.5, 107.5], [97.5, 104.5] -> 1.01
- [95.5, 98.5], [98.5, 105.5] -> 1.04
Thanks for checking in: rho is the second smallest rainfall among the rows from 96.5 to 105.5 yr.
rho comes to 2.101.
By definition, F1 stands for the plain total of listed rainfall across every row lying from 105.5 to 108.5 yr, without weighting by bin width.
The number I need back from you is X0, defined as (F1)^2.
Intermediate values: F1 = 6.5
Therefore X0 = 42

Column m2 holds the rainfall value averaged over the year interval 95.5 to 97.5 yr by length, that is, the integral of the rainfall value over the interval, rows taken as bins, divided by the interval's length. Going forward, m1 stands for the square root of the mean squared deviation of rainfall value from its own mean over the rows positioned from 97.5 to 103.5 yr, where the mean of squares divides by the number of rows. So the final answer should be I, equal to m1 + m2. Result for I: 2.28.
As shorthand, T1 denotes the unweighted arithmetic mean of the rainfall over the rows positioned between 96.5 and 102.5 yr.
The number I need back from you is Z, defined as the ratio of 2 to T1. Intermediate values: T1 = 2.18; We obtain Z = 0.92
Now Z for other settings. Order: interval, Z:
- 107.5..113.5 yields 0.88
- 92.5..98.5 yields 0.89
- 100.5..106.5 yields 0.94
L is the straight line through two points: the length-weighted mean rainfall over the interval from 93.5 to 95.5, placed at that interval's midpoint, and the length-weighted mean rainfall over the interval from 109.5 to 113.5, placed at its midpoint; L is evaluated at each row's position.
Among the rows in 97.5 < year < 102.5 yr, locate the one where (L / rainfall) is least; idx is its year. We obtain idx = 99 yr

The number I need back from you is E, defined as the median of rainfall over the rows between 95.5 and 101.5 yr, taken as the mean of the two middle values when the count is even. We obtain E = 2.19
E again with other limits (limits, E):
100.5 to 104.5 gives 2.13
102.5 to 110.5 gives 2.16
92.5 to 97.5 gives 2.26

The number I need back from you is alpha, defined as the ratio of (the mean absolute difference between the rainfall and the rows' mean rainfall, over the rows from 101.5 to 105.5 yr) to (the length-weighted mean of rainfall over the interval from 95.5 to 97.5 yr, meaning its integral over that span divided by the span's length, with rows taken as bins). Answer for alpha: 0.008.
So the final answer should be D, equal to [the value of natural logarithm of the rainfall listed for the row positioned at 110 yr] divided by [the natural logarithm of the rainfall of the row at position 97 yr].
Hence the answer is 1.07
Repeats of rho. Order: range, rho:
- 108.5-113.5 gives 2.25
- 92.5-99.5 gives 2.218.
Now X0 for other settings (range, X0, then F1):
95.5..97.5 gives 20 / 4.5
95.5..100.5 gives 122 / 11.0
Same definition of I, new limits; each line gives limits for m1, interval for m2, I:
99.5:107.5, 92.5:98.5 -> 2.28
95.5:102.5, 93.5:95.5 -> 2.33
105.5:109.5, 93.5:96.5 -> 2.31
